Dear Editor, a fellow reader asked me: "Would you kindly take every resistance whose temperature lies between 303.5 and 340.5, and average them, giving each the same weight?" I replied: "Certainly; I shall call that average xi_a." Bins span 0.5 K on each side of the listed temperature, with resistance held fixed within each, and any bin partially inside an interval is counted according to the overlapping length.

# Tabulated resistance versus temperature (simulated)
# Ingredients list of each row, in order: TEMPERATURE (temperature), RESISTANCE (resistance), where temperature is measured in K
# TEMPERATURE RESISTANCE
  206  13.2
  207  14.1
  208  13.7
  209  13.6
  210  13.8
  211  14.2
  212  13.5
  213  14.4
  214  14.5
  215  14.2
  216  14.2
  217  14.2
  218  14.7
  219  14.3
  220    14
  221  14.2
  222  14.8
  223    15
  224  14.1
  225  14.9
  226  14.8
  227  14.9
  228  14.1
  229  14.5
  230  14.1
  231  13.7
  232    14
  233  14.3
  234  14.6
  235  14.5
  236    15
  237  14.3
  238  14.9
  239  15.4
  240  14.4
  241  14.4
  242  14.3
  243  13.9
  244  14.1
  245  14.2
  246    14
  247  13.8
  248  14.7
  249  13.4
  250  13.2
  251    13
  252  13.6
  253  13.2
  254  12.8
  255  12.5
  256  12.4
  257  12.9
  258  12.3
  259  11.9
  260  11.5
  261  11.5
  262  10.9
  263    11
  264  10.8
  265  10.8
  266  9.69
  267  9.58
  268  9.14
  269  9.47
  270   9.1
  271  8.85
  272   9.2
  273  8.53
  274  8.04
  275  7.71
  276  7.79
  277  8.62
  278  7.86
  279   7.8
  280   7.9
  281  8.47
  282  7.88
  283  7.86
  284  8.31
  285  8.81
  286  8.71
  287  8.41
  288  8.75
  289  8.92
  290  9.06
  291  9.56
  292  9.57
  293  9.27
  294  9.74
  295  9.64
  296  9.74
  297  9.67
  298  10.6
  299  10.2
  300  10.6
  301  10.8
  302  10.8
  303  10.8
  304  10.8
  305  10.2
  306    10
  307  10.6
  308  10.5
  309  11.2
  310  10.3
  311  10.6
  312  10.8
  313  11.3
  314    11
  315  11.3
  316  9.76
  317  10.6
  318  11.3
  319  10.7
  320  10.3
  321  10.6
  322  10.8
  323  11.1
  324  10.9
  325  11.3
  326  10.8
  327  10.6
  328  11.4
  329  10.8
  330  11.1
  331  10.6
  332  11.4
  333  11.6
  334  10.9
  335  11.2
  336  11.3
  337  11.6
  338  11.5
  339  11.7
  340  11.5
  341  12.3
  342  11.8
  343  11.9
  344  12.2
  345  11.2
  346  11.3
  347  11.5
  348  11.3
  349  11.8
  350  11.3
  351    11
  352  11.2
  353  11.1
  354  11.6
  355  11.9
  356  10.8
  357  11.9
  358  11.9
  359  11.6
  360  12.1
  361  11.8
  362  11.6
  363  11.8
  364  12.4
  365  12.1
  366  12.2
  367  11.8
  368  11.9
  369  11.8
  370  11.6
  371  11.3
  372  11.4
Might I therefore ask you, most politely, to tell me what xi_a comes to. 10.9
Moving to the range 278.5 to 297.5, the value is 8.8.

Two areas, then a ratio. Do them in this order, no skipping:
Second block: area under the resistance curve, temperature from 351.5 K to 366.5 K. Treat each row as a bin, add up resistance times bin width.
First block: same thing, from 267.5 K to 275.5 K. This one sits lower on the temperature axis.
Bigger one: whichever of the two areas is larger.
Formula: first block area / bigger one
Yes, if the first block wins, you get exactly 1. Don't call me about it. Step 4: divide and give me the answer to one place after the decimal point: 0.4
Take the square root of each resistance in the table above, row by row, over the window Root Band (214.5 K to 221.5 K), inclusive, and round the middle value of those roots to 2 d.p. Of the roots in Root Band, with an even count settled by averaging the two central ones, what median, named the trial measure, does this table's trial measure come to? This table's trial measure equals 3.77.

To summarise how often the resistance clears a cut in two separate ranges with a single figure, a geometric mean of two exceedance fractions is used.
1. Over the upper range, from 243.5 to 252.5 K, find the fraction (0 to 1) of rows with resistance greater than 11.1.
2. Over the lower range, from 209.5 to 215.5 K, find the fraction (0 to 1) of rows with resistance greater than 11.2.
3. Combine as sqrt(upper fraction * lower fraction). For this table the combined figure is 1.0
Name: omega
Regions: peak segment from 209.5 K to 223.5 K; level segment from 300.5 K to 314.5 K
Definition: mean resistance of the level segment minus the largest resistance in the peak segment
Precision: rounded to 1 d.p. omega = -4.3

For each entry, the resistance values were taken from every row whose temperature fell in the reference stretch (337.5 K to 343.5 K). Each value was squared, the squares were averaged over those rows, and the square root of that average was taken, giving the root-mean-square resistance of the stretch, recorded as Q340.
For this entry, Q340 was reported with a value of 11.8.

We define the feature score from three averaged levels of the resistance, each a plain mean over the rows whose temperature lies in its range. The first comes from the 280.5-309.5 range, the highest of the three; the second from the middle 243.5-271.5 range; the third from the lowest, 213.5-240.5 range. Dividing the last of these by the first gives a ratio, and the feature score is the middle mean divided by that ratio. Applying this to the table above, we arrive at 8.0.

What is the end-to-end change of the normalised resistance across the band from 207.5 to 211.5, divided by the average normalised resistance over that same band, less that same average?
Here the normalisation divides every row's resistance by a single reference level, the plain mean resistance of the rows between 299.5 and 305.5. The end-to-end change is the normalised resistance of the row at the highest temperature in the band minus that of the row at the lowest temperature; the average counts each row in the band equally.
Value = -1.26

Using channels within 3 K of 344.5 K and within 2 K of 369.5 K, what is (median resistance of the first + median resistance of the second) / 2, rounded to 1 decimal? 11.7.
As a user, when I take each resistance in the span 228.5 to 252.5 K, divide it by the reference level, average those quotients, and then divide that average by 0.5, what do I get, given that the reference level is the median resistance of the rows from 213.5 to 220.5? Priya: 2.00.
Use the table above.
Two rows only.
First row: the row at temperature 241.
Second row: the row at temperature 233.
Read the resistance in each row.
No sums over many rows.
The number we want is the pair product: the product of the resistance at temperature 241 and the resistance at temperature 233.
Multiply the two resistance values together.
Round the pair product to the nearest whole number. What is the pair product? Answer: 206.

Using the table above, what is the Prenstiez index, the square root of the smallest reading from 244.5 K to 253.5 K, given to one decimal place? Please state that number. 3.6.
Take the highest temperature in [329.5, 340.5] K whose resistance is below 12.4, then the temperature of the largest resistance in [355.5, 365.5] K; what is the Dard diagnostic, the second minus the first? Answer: 24 K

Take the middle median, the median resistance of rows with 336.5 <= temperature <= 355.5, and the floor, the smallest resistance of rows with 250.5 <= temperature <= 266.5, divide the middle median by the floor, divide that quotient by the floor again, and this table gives 0.12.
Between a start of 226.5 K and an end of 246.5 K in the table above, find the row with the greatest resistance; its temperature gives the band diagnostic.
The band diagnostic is 239 K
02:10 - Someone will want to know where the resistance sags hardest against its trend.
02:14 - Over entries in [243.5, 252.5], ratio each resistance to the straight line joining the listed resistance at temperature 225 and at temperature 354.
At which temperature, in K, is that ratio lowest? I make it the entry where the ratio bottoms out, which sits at 251 K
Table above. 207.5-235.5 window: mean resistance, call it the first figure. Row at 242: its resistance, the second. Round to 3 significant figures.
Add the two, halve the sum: 14.3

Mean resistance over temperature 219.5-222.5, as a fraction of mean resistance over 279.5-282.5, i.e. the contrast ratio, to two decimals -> 1.77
